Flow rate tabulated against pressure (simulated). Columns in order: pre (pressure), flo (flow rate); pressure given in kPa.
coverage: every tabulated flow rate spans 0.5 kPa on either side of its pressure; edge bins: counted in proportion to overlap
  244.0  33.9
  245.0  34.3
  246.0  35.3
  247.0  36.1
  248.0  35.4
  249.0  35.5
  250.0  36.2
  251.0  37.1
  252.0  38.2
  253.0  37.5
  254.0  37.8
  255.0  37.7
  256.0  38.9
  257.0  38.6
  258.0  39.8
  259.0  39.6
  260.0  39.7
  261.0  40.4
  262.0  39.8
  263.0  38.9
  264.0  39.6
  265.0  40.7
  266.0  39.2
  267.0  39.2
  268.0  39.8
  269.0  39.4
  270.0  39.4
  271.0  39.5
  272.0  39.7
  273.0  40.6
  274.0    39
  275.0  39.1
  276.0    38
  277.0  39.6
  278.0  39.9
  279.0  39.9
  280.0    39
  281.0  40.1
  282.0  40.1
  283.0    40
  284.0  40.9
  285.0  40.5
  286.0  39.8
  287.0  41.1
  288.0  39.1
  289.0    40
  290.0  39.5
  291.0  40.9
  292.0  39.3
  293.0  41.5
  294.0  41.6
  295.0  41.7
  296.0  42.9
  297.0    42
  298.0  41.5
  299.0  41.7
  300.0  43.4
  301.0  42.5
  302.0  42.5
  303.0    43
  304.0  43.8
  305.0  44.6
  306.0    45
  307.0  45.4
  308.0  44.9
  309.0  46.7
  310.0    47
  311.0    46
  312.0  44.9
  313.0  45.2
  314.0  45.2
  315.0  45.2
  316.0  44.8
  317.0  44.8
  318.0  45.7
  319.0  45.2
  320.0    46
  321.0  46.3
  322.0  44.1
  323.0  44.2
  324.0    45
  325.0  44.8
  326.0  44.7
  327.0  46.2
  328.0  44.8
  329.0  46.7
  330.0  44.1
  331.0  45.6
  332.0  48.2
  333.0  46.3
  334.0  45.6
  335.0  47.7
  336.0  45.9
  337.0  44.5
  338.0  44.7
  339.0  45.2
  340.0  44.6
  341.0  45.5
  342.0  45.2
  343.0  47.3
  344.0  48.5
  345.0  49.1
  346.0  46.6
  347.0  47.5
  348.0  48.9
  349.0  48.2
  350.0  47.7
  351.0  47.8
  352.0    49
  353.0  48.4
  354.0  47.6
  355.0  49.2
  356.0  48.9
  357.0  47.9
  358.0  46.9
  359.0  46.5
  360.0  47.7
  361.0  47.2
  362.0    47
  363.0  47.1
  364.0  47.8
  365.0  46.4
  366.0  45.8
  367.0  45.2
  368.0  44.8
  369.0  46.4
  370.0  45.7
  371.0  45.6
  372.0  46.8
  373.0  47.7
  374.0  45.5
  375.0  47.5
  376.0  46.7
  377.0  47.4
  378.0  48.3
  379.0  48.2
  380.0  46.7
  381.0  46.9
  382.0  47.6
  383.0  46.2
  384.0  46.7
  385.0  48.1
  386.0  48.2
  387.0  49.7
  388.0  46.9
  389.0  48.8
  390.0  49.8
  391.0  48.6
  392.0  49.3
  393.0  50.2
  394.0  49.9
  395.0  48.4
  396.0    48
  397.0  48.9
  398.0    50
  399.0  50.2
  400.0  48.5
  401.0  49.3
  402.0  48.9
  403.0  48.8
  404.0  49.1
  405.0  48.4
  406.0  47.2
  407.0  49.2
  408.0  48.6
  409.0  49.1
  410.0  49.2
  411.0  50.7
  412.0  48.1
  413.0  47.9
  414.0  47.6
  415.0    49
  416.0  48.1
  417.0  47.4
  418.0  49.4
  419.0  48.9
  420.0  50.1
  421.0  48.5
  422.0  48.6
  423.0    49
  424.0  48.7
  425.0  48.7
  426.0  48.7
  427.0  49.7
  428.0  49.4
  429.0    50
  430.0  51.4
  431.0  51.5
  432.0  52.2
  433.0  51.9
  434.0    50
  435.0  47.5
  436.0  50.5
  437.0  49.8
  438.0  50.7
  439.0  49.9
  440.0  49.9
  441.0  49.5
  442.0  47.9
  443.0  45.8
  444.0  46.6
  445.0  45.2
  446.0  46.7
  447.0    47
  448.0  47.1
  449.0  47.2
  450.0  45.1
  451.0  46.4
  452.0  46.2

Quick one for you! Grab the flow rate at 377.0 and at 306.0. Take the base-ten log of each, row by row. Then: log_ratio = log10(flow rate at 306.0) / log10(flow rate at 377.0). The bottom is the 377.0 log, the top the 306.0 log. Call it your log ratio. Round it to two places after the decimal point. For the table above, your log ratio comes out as 0.99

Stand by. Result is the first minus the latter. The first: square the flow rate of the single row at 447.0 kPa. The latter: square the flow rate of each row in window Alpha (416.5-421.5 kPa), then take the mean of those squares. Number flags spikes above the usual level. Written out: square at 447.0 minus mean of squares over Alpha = -179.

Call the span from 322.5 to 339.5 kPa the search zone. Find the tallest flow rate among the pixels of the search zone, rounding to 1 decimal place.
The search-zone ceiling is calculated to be 48.2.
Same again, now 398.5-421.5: 50.7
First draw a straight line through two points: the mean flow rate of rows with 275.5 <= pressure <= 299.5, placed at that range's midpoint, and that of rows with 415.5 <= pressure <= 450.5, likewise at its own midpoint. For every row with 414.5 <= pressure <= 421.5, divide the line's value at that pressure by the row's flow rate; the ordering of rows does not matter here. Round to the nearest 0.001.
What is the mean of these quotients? 0.983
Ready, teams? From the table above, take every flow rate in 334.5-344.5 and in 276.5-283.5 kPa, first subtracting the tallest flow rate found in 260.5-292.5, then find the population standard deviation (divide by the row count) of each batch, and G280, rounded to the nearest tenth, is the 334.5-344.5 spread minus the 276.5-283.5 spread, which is 1.0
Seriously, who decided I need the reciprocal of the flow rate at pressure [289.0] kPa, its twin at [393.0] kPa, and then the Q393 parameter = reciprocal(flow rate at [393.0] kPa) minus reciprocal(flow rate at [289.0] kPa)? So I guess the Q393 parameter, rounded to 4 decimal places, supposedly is -0.0051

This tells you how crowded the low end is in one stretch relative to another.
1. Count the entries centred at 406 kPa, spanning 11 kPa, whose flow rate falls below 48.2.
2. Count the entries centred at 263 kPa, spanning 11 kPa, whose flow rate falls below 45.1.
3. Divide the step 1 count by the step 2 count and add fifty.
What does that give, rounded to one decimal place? 50.1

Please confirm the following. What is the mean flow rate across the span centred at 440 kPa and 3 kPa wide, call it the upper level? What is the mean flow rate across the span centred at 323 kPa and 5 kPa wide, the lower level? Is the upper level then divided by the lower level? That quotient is 1.11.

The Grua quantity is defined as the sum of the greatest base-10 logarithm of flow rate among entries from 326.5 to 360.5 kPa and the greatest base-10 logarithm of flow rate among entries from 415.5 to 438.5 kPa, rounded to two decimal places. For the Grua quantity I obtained 3.41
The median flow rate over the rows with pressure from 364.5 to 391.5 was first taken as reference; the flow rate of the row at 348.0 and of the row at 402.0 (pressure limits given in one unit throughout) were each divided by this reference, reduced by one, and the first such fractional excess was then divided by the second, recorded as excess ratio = 1.0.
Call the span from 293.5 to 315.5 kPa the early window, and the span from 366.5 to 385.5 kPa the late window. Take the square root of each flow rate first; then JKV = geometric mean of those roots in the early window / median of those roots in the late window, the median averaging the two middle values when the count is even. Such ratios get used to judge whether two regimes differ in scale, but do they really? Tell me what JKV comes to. 0.970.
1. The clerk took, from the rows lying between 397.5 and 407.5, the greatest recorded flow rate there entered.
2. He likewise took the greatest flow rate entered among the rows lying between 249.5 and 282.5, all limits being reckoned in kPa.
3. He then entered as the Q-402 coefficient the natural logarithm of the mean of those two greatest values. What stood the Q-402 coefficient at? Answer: 3.817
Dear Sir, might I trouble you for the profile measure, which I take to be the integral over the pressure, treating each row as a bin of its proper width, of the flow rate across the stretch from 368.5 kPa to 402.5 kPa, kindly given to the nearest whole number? 1632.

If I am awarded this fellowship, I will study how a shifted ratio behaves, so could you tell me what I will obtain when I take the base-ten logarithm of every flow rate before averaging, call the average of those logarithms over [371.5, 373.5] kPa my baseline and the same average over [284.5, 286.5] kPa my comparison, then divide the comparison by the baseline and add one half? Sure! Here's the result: 1.458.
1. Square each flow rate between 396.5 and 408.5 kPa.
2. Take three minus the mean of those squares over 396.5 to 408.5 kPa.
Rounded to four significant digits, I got -2391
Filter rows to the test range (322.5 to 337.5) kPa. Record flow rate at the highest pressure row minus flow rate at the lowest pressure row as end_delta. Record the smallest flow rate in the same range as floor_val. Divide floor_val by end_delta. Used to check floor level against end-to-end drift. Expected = 147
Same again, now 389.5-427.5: -472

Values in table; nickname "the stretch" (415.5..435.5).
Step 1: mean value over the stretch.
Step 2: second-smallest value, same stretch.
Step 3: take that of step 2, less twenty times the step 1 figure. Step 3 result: -942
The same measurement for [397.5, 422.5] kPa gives -929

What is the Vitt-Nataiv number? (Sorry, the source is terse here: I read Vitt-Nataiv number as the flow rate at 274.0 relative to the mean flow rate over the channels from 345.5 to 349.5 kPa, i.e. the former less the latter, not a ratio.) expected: -8.8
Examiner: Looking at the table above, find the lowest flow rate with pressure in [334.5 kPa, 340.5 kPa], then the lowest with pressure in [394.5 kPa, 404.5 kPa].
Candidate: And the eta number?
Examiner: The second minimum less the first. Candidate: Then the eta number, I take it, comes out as 3.5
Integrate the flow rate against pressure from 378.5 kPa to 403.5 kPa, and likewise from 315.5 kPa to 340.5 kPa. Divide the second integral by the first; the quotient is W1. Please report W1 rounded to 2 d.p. 0.94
